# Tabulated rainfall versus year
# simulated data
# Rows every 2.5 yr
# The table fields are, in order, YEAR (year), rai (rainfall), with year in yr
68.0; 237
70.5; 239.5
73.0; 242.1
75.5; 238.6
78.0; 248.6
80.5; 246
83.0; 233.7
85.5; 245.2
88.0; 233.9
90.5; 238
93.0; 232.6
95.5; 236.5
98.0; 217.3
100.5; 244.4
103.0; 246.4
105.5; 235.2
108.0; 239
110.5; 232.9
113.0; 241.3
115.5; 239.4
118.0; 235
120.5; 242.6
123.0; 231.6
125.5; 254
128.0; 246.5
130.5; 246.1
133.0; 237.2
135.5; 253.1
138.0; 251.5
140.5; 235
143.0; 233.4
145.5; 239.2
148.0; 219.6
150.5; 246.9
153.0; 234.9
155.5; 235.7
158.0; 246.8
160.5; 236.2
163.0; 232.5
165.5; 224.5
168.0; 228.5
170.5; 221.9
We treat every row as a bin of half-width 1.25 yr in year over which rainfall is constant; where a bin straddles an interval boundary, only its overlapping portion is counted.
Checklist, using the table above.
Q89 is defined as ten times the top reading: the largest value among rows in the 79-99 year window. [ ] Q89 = 2460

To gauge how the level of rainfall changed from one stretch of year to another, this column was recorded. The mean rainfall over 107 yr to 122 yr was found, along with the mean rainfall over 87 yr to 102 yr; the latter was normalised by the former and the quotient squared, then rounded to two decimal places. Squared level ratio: 0.96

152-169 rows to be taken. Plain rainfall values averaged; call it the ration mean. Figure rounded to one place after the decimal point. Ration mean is 234.2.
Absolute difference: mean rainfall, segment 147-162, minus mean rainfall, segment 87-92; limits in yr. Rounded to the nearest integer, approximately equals 1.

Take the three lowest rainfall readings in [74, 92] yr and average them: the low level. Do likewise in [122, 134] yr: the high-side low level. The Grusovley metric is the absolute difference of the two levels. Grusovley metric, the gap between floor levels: 3.1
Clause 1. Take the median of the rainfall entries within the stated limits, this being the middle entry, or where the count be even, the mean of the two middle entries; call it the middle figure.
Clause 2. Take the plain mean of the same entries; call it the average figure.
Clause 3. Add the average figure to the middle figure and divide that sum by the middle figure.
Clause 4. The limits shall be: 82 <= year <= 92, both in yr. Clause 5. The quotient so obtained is 2.007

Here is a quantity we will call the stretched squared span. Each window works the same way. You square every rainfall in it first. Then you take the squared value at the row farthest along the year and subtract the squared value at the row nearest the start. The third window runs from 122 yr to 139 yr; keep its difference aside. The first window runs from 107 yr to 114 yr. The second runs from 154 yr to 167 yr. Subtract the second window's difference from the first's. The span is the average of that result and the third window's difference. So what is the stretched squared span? 7936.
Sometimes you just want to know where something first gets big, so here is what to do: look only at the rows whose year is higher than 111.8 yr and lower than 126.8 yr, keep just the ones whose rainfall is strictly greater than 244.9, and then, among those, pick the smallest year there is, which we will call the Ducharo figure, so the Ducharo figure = 125.5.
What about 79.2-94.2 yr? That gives 80.5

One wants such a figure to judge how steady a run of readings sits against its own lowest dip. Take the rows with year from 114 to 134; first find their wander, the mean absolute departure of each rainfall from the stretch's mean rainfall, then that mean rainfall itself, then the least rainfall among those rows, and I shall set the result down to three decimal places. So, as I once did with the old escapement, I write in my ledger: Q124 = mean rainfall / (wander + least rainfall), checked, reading 1.018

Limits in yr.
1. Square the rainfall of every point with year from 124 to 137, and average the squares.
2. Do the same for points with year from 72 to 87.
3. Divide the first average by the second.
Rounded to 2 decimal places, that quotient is 1.04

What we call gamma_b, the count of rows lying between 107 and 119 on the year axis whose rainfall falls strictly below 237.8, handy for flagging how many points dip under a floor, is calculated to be 2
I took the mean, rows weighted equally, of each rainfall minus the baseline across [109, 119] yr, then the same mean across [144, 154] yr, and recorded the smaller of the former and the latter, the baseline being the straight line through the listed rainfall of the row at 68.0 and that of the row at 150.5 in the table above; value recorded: -11.6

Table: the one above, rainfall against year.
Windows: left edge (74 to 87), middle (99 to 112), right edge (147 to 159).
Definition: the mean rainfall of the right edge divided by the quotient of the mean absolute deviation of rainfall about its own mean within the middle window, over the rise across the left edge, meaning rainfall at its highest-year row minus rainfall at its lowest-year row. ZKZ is 336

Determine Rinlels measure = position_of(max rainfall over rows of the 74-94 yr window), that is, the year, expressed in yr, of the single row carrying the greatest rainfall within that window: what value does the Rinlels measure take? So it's 78.0 yr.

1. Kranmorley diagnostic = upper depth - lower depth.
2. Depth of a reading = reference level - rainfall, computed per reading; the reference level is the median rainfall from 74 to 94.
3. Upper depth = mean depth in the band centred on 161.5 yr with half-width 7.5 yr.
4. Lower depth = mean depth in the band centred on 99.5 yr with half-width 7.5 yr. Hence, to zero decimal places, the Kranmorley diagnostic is 1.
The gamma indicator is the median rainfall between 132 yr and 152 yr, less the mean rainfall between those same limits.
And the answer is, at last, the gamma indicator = -1.3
